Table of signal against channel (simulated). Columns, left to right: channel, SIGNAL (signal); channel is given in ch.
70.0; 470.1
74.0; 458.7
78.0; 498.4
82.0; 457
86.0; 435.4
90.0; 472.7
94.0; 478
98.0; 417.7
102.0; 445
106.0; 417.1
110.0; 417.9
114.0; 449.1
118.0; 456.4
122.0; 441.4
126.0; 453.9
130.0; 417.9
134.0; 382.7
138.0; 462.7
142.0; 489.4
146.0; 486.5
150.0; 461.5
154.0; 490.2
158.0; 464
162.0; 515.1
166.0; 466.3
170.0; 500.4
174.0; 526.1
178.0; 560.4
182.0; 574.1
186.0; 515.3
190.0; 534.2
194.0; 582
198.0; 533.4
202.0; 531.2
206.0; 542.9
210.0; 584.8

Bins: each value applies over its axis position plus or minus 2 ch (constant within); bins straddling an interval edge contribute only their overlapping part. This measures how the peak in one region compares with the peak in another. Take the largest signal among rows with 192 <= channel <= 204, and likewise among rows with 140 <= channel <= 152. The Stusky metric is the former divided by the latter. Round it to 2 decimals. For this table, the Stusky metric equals 1.19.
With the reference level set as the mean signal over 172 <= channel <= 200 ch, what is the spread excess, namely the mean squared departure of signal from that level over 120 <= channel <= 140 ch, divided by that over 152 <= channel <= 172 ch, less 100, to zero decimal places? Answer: -96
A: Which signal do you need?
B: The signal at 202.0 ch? 531.2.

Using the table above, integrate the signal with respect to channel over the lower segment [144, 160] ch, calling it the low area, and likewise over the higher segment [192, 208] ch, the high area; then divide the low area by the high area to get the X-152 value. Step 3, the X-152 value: 0.87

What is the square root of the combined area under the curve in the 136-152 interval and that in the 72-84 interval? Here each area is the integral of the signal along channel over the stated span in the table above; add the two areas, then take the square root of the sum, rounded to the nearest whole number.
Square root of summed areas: 115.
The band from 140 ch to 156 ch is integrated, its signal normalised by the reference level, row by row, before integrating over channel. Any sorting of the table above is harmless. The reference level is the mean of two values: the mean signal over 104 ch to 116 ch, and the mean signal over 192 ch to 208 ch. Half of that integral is 7.9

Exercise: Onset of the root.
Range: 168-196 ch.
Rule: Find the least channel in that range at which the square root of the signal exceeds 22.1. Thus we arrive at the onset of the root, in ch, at 170.0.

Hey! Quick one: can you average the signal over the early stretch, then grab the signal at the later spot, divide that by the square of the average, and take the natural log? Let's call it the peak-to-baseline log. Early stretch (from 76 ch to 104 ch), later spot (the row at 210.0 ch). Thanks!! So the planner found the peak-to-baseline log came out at -5.88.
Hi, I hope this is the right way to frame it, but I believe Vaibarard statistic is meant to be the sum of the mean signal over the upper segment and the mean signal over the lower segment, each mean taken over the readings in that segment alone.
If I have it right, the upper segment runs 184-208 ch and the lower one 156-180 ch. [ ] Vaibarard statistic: 1045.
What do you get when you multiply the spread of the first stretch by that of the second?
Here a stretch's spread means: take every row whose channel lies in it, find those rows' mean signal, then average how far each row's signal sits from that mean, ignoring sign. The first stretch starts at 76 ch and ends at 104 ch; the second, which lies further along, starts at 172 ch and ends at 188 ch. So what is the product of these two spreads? 505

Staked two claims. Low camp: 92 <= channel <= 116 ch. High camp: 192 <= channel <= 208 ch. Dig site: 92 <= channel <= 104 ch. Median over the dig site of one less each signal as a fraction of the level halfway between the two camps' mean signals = 0.096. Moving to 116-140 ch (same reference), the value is 0.091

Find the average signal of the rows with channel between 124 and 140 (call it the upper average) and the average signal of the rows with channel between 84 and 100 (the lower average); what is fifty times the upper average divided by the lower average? 48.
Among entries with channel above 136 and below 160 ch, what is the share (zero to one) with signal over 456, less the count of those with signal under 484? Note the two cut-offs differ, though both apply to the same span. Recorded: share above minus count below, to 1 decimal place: -2.0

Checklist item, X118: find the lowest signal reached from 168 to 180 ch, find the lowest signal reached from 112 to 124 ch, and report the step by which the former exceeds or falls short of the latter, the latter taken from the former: 59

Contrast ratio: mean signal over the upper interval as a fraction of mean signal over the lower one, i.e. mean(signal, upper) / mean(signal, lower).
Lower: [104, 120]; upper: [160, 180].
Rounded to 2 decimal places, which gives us 1.18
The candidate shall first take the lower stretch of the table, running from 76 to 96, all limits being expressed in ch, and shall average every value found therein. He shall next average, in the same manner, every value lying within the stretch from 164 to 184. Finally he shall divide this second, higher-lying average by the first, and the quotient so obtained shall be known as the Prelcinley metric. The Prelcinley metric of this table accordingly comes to 1.12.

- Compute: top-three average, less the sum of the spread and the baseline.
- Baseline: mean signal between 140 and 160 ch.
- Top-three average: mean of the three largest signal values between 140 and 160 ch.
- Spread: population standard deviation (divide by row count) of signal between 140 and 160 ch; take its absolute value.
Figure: -2.4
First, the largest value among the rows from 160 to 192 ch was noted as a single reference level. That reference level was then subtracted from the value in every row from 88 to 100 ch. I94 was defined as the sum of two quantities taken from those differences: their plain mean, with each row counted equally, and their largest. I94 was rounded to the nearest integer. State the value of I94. -214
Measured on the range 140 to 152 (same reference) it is -180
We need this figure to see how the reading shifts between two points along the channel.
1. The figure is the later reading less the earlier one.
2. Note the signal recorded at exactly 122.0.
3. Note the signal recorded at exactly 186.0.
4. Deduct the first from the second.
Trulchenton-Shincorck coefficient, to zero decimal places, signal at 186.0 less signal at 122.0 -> 74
